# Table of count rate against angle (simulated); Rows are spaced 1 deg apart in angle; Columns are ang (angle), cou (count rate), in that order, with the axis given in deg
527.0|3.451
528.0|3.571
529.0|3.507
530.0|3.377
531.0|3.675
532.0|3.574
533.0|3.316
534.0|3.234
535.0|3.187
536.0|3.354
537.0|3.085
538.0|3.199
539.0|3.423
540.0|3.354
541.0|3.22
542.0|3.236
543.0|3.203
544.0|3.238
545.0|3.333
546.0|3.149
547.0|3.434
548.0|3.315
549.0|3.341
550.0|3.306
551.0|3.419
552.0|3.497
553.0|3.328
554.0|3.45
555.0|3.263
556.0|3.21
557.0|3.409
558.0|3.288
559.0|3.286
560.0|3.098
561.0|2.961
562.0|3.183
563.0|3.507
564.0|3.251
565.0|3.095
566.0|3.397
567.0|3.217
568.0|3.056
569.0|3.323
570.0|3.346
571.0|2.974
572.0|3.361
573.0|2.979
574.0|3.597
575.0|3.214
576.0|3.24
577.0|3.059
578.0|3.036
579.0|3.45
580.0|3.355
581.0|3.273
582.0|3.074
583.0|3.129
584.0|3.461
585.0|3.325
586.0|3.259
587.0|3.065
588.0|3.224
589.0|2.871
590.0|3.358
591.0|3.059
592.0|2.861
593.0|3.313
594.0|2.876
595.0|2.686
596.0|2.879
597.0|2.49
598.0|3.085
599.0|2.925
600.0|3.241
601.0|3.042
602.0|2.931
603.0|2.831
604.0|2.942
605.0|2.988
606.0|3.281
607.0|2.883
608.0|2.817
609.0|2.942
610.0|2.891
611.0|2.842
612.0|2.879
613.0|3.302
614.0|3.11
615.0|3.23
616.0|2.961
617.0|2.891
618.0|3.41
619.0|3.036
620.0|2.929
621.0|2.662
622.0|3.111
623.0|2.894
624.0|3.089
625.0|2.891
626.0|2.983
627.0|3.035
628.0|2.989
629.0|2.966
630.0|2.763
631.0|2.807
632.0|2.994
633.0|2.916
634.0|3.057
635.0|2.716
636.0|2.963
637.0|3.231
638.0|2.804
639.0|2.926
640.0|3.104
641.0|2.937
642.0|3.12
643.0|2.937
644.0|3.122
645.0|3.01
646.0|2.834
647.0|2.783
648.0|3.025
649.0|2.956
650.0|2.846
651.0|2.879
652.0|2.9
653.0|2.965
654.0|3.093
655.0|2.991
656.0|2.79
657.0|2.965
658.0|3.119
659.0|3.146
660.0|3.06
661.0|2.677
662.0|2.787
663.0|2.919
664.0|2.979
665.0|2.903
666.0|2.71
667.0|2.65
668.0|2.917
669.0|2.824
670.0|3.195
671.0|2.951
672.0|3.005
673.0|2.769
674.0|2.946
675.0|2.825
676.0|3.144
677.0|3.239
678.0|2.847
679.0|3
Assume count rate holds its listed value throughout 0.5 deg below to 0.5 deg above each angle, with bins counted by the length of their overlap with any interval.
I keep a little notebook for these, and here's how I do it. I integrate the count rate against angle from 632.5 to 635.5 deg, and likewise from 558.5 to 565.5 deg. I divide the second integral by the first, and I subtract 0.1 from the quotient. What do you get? 2.5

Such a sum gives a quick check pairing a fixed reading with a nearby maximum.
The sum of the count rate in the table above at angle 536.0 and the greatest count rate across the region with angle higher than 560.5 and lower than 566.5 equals 6.9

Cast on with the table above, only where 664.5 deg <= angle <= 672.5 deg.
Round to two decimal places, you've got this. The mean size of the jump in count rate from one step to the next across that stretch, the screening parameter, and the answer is 0.18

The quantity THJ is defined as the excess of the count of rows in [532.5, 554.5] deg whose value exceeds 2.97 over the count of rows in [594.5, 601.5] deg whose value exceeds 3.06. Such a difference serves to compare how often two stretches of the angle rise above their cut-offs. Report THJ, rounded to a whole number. 20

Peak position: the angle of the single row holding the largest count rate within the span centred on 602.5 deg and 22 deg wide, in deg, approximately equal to 593.0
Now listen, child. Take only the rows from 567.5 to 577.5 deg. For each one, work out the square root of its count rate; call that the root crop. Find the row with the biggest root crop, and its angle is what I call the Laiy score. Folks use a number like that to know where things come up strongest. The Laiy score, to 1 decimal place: 574.0 deg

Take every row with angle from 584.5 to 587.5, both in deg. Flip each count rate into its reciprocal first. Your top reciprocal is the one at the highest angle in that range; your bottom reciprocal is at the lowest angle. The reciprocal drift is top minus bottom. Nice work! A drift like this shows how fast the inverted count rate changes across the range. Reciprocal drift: 0.026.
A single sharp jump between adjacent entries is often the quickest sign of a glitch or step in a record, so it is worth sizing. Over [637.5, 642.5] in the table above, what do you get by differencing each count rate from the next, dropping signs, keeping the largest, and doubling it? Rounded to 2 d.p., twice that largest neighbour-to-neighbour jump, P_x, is 0.37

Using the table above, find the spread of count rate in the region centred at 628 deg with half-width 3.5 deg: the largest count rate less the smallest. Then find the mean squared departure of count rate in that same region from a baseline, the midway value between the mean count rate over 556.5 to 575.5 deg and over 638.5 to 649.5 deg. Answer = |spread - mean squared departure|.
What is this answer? 0.23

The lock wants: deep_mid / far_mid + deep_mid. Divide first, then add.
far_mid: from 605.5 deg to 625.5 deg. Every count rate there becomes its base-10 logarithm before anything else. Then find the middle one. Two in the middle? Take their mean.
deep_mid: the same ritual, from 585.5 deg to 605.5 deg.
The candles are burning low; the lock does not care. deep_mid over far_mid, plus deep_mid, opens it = 1.48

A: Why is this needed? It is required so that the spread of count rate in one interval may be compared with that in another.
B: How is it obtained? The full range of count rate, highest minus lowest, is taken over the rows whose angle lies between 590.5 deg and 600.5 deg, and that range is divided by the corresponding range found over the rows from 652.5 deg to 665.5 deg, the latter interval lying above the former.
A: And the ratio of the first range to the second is 1.75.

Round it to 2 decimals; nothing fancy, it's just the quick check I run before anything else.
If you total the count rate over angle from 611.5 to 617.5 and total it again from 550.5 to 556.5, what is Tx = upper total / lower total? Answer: 0.91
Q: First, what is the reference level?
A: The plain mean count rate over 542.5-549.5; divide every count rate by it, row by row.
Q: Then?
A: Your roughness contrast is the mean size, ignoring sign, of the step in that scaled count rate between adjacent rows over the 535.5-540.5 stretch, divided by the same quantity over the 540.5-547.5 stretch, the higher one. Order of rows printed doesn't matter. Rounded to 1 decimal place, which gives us 1.6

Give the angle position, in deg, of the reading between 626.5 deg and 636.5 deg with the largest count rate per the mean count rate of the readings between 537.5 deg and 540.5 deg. 634.0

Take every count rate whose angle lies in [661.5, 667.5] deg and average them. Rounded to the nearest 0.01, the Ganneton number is 2.82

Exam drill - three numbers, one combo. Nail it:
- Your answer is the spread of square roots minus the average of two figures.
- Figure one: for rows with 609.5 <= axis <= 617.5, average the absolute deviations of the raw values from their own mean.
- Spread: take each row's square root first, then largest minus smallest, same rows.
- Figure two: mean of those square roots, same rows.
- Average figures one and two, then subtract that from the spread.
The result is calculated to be -0.812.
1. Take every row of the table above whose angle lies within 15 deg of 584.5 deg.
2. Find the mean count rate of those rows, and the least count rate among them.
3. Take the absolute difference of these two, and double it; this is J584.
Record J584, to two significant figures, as 1.3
